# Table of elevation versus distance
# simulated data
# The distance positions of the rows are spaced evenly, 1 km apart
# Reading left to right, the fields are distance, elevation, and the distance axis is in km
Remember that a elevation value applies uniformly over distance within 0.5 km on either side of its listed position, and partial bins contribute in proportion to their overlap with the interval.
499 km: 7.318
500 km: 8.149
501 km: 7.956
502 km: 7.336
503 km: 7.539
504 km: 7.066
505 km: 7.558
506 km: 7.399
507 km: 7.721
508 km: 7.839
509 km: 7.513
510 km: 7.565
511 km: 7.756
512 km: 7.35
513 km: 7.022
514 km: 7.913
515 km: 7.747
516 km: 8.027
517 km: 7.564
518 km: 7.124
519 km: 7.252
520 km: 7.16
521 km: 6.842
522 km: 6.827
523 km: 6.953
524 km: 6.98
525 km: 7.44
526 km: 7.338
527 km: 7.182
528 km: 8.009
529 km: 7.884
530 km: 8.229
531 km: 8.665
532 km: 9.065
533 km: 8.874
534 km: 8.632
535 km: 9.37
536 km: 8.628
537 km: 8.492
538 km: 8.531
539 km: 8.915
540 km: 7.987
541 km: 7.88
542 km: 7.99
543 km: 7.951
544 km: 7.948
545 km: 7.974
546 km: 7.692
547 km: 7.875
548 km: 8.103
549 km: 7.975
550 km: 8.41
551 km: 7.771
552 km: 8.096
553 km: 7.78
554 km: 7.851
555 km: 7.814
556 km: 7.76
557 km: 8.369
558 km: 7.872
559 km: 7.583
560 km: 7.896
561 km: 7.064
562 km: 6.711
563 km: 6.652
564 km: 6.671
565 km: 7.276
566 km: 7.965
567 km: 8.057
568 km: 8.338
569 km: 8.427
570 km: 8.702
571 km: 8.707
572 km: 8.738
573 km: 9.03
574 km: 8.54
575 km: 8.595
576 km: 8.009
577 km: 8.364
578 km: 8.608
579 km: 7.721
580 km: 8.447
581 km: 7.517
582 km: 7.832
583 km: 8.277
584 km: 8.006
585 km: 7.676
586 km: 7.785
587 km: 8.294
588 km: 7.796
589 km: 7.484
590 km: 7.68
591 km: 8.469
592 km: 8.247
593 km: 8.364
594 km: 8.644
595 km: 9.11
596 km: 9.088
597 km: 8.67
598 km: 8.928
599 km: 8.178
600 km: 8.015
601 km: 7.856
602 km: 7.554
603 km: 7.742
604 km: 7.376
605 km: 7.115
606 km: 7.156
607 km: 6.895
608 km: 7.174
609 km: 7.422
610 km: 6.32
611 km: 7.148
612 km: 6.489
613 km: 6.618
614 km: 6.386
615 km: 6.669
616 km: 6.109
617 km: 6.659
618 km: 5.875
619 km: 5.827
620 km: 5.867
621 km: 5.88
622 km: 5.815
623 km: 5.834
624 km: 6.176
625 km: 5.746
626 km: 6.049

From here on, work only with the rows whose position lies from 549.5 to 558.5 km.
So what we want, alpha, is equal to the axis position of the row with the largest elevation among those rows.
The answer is 550 km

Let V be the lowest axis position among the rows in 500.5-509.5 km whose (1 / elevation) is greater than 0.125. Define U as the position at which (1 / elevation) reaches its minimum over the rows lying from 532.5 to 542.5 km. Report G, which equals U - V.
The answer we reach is 34 km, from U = 535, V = 501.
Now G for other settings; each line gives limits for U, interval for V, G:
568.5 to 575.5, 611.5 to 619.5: -39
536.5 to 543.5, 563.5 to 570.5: -25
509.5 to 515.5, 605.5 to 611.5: -92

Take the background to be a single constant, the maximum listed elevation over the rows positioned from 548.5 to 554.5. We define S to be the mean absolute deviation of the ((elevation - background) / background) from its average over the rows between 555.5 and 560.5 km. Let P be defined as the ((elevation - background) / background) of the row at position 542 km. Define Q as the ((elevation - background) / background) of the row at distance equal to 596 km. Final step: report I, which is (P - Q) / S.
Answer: -6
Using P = -0.05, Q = 0.08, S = 0.022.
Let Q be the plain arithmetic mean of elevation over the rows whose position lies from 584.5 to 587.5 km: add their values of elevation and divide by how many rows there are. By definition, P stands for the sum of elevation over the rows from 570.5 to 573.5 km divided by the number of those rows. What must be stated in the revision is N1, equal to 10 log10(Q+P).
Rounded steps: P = 8.8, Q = 7.92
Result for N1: 12.2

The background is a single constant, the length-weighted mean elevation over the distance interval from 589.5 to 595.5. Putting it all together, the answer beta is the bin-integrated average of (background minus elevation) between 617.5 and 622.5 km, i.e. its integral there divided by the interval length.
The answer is 2.6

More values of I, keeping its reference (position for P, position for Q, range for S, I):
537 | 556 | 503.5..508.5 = 3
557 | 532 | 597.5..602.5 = -2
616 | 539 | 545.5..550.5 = -14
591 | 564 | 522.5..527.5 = 11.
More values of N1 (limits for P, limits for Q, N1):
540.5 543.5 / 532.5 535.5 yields 12.3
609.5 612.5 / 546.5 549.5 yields 11.7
